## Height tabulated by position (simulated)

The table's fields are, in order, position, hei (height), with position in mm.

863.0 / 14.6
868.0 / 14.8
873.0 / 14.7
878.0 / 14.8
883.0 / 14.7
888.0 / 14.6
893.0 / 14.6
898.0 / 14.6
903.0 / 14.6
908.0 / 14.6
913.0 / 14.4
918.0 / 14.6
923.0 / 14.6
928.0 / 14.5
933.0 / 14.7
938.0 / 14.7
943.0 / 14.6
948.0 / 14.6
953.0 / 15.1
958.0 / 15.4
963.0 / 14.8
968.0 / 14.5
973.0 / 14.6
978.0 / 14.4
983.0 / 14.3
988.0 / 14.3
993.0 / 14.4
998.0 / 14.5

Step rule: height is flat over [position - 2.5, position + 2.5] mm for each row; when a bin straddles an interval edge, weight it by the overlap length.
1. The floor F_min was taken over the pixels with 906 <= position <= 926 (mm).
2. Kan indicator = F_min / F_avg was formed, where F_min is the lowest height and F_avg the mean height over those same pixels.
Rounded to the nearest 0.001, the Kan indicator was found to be 0.990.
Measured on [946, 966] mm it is 0.975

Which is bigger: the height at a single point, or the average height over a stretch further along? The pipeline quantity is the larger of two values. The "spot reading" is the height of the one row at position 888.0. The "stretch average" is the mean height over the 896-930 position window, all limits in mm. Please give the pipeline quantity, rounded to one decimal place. 14.6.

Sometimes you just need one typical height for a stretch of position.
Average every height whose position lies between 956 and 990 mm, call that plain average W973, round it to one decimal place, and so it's 14.6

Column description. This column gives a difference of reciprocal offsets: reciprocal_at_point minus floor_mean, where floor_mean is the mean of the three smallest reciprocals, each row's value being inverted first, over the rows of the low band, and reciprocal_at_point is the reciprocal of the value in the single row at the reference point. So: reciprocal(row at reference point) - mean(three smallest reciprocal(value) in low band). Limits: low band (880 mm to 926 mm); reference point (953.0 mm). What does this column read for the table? -0.0021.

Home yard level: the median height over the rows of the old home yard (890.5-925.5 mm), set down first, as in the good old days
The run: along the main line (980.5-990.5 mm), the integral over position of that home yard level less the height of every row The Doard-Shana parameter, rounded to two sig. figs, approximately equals 3.0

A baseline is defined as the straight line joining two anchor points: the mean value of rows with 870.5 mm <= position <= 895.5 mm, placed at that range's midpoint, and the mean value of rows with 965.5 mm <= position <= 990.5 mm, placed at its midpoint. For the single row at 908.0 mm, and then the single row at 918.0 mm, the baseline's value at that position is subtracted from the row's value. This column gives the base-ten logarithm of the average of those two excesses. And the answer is -2.7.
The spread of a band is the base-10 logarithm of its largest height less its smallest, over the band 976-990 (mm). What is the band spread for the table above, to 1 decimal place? -1.0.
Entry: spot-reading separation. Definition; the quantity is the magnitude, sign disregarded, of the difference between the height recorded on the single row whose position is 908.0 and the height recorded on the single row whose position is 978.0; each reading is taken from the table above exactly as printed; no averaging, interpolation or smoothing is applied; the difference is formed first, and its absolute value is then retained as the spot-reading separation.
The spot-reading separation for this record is 0.20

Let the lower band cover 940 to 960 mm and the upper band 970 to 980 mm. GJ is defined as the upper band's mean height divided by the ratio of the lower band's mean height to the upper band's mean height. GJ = 14.1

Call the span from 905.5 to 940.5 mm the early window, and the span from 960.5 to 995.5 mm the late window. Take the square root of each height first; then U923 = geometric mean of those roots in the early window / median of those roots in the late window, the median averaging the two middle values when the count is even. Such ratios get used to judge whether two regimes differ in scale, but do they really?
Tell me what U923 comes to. 1.006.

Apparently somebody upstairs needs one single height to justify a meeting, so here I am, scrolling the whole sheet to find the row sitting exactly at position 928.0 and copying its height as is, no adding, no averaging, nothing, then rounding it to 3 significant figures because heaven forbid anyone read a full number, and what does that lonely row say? 14.5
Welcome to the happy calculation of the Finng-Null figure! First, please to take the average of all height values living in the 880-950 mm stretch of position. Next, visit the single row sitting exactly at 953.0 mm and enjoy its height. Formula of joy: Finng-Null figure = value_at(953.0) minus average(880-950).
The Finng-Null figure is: 0.50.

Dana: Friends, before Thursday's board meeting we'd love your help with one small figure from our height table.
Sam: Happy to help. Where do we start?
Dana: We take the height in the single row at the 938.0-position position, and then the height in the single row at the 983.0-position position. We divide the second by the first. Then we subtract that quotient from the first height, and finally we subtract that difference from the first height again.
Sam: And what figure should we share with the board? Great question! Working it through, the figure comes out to 0.97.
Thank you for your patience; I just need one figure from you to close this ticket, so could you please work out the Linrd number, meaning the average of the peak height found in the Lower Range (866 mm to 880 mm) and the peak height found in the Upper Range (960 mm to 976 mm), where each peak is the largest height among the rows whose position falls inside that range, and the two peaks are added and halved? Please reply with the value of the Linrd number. 14.8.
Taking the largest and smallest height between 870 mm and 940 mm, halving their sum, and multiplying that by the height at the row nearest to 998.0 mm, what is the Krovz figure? 212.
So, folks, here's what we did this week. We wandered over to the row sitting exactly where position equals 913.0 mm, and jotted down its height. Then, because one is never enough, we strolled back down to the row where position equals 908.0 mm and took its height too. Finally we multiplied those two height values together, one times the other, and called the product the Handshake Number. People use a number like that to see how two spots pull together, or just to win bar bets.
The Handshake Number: 210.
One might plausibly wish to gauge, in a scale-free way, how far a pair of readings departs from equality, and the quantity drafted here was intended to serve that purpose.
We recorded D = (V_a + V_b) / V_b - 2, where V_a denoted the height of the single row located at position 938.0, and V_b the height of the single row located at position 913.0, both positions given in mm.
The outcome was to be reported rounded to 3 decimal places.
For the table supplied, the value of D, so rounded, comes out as 0.021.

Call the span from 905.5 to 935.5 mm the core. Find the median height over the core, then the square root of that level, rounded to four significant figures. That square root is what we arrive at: 3.821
